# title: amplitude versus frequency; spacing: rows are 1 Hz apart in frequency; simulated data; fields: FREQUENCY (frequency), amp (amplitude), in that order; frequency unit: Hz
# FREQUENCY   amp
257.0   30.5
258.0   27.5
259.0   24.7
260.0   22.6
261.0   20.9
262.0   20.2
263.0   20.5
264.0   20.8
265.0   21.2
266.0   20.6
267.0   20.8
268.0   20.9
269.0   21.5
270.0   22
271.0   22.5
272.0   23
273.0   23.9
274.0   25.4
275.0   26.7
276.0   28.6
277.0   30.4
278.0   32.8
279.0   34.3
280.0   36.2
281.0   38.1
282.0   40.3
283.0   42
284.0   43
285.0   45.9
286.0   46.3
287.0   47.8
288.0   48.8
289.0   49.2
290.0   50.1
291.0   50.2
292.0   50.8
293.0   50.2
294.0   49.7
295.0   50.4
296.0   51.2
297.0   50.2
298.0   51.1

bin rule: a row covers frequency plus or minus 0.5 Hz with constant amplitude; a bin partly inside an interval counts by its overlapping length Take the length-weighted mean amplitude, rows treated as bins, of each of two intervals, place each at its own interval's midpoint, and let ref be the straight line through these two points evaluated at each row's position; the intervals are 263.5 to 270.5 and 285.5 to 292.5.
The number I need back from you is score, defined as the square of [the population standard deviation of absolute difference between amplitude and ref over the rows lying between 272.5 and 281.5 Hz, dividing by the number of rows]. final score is 2.0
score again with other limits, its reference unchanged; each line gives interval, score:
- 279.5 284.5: 0.2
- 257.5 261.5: 15.0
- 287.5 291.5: 0.3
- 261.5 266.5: 2.6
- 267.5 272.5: 1.1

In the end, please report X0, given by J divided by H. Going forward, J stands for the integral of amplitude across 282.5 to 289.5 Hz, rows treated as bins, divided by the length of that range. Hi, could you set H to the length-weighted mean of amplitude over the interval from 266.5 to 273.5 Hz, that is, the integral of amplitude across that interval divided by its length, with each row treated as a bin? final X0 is 2.1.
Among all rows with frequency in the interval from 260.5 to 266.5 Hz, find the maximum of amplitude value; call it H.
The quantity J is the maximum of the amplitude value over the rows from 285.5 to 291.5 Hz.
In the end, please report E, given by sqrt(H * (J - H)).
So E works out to 24.8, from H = 21.2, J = 50.2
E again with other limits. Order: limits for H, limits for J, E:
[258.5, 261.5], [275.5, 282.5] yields 19.6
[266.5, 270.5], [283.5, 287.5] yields 23.8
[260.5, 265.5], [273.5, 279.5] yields 16.7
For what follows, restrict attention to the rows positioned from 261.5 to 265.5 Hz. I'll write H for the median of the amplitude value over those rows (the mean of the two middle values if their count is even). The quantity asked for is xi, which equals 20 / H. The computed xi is 1.0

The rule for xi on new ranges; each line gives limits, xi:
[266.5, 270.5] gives 0.9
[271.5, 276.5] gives 0.8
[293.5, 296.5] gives 0.4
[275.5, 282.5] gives 0.6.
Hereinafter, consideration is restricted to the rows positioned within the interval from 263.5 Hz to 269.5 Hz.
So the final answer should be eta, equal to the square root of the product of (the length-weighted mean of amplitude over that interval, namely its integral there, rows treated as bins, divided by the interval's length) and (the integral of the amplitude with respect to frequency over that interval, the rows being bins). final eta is 51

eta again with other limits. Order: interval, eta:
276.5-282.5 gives 87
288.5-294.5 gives 123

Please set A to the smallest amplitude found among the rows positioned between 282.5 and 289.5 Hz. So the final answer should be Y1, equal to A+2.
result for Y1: 44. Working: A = 42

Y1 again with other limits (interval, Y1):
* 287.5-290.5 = 51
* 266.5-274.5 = 23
